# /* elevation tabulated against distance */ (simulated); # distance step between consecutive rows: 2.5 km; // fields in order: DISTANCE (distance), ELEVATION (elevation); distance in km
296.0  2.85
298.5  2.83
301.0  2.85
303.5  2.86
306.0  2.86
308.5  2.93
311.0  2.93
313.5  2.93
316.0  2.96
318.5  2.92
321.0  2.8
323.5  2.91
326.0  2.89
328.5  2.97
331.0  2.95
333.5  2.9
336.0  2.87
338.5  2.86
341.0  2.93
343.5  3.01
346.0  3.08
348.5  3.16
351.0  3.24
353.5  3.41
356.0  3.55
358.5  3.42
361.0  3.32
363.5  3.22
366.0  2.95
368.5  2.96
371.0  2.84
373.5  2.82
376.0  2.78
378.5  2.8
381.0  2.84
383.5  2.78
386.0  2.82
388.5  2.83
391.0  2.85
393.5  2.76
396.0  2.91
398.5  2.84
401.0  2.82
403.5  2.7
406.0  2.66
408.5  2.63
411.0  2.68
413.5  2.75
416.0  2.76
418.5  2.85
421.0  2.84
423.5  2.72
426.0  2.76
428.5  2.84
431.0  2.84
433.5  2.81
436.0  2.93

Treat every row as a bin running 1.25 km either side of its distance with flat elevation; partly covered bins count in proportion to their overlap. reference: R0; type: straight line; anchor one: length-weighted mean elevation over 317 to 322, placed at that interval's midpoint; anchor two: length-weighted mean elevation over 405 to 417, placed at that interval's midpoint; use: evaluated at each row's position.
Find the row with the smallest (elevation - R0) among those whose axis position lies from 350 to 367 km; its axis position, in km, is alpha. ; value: 366.0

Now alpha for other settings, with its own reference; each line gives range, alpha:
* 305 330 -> 321.0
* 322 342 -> 338.5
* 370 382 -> 376.0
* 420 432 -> 423.5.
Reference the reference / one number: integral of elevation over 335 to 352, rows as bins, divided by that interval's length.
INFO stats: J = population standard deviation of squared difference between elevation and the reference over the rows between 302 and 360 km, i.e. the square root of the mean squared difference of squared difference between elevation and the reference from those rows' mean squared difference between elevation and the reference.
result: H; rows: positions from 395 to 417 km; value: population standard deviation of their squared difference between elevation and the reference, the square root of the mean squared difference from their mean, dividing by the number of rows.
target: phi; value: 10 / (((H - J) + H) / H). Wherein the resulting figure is 18.7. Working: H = 0.045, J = 0.07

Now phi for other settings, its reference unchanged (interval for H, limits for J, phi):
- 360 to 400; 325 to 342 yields 6.2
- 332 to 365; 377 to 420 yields 6.6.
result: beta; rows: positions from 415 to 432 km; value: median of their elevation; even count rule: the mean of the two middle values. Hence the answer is 2.84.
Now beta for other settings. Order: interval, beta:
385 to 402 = 2.83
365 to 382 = 2.84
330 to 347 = 2.93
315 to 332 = 2.92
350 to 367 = 3.32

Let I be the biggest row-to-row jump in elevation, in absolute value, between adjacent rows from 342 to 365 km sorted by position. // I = 0.170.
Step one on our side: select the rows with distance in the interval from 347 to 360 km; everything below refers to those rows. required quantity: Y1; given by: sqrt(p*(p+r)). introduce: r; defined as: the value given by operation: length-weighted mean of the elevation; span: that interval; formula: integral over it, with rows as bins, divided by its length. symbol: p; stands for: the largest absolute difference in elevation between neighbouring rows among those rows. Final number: 0.77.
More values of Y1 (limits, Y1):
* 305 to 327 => 0.60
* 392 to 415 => 0.66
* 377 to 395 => 0.51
